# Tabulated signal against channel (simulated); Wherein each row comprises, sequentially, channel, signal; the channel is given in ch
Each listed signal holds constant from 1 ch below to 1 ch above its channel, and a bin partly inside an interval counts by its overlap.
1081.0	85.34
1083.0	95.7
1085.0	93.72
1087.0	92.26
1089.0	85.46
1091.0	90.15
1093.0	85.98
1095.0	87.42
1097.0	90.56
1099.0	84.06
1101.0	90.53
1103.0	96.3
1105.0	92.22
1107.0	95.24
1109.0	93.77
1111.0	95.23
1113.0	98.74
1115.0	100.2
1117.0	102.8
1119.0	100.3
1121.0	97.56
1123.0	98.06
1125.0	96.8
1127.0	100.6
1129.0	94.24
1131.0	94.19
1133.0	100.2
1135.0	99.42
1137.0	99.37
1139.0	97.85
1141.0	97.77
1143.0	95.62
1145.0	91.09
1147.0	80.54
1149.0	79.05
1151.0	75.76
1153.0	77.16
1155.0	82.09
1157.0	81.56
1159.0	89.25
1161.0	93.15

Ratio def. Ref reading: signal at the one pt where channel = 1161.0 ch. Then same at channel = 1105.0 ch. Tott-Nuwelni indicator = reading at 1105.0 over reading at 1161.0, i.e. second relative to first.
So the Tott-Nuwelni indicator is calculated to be 0.99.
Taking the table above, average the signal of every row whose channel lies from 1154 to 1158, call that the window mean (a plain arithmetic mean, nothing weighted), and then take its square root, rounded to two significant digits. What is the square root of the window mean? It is 9.0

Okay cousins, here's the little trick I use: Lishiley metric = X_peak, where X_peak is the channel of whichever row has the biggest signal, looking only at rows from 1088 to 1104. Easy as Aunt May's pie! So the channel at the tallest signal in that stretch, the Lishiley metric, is 1103.0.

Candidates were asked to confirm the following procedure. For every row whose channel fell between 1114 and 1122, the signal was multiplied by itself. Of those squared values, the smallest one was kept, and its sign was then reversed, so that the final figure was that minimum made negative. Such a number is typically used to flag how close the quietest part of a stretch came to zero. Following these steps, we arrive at -9518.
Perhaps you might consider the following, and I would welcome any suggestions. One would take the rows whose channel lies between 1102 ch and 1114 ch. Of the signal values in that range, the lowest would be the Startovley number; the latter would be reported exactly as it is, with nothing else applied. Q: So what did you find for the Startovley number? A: 92.22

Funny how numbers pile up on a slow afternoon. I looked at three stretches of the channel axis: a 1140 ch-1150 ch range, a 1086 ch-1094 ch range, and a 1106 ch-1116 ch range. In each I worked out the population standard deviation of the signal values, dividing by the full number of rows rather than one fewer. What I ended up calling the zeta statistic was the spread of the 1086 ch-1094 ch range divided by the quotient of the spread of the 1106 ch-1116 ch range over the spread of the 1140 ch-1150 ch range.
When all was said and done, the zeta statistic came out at 9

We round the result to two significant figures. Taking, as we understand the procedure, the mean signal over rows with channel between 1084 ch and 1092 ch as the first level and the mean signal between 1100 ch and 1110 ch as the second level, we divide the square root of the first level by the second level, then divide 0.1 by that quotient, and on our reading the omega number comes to 0.98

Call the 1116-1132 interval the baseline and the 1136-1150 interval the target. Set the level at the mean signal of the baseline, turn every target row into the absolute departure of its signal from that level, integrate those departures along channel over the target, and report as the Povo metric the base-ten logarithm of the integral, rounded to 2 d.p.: 1.98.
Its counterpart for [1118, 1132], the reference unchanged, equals 1.46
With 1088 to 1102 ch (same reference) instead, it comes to 2.16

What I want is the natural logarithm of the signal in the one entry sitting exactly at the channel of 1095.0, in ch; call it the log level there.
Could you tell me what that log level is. 4.47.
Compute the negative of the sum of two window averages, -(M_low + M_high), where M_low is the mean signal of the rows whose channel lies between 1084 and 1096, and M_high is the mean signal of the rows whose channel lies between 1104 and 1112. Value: -183.3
